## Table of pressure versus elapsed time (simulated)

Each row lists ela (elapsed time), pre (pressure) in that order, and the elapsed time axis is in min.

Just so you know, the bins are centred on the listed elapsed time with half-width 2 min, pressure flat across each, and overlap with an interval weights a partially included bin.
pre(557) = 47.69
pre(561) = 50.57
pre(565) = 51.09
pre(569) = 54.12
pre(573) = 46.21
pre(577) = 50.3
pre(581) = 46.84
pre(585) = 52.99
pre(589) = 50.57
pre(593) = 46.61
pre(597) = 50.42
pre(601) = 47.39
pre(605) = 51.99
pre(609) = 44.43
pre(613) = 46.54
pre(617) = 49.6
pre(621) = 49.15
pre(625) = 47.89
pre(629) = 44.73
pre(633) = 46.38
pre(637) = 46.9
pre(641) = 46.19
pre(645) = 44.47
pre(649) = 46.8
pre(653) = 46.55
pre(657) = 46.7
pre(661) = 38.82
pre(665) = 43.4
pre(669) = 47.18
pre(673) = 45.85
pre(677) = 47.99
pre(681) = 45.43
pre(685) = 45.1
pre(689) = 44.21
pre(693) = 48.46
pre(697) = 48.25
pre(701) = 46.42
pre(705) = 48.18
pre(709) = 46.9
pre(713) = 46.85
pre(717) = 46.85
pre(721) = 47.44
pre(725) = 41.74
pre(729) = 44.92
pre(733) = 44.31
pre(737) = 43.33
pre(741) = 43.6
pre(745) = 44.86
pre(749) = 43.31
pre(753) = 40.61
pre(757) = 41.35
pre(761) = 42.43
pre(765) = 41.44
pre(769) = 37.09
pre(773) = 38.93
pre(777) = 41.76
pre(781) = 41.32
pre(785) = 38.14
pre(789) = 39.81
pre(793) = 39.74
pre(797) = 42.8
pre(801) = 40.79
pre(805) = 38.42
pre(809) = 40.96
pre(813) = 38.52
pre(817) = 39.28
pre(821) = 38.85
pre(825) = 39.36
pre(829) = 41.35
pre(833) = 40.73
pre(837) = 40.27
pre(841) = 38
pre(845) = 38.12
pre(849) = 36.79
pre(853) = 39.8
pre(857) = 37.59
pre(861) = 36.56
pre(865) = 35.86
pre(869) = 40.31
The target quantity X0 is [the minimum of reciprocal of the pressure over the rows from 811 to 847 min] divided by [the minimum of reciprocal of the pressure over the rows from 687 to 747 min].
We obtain 1.17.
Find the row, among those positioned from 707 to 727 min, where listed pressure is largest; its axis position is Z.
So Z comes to 721 min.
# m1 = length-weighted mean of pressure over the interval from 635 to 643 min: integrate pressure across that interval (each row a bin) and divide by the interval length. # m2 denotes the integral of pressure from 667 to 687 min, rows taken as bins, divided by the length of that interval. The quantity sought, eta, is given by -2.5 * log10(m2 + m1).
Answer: -4.92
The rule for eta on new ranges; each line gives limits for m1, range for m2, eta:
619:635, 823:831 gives -4.85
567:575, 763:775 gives -4.88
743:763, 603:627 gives -4.89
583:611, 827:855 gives -4.87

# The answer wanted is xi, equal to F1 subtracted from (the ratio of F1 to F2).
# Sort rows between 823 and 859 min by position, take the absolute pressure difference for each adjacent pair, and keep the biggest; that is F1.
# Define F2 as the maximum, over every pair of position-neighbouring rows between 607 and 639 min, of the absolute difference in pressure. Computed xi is -2.06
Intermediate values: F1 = 3.0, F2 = 3.16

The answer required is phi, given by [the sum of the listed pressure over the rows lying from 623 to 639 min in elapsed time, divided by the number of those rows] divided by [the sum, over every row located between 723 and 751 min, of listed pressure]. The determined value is 0.15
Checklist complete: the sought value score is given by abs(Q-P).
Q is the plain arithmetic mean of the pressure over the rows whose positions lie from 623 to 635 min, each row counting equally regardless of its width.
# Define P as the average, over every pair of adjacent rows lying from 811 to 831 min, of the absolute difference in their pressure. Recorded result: 45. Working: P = 0.9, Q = 46.3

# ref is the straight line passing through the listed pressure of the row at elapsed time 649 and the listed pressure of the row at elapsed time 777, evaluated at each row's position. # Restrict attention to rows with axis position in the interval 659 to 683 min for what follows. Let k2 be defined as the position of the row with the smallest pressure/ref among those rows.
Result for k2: 661 min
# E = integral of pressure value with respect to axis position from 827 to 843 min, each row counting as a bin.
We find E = 641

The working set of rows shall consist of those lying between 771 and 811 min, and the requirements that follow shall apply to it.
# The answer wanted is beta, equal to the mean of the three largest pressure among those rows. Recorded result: 42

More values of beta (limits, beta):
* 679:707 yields 48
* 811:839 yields 41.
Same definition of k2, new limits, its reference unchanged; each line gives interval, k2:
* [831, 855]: 849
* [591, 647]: 609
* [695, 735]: 725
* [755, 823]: 769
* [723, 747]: 725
